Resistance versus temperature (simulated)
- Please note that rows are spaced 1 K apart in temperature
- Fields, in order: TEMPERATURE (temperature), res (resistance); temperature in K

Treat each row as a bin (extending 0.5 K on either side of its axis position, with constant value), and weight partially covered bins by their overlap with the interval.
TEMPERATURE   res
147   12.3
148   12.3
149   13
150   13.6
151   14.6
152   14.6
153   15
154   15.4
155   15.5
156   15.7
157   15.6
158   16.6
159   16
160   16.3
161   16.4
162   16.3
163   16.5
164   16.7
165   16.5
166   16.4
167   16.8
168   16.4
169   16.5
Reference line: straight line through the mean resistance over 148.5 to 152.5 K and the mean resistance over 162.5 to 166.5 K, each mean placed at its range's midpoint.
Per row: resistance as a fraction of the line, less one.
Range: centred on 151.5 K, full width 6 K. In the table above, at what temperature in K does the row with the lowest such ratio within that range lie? 149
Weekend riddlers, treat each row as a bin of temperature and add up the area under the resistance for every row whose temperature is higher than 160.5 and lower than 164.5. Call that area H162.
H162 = 66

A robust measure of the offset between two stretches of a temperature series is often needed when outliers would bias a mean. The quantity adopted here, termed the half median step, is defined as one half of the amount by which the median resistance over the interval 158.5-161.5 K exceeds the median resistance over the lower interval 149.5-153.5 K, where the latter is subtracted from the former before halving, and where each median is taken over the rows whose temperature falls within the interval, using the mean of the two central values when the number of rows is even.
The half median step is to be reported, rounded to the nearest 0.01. 0.85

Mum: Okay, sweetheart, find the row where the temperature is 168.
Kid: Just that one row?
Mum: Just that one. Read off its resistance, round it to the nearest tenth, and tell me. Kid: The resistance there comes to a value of 16.4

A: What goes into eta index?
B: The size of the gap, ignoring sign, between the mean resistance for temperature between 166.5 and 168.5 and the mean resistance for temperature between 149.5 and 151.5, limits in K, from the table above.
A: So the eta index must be 2.5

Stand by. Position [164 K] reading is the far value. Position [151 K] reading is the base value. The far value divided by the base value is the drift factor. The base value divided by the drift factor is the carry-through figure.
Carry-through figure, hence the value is 12.8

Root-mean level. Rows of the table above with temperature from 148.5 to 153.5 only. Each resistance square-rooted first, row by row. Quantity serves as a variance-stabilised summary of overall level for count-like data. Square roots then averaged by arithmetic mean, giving 3.76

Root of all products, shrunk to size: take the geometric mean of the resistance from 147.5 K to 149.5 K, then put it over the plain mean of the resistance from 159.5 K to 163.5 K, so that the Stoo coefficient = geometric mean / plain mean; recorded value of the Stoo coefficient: 0.77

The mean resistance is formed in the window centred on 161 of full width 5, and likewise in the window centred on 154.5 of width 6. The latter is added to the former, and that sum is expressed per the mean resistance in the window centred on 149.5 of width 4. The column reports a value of 2.36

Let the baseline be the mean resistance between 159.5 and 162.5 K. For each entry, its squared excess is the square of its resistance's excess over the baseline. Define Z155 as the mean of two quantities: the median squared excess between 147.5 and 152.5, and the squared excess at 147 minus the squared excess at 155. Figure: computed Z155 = 12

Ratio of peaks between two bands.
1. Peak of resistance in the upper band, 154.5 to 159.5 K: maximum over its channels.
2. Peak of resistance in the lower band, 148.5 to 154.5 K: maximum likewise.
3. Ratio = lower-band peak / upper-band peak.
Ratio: 0.93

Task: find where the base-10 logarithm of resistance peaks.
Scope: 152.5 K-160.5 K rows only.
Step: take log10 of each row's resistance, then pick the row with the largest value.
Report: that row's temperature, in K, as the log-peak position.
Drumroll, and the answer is 158 K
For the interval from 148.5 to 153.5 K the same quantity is 153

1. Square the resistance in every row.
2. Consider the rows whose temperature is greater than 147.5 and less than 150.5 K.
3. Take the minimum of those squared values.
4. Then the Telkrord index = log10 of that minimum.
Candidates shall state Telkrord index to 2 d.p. 2.18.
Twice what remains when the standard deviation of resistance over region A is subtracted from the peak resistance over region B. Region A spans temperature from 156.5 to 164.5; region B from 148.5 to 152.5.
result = 28.5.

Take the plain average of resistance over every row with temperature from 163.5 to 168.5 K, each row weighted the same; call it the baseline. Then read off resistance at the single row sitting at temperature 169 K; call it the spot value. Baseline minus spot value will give 0.1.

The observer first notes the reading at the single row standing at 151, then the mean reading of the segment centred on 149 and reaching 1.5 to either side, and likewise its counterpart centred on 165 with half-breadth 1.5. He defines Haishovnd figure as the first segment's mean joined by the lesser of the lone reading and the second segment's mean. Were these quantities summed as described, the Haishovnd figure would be 27.6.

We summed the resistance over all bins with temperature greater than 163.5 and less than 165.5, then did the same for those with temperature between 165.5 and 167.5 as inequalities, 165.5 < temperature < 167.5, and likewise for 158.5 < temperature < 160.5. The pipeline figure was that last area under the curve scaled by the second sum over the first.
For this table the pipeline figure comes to 32.3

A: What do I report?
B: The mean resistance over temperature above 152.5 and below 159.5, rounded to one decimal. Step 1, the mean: 15.7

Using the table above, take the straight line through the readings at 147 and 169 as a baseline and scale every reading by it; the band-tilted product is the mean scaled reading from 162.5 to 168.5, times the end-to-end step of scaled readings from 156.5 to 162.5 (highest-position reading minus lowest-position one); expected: -0.024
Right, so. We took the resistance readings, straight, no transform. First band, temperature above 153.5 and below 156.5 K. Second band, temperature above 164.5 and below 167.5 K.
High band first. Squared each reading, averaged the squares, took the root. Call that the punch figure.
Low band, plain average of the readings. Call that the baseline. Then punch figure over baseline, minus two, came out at -0.93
